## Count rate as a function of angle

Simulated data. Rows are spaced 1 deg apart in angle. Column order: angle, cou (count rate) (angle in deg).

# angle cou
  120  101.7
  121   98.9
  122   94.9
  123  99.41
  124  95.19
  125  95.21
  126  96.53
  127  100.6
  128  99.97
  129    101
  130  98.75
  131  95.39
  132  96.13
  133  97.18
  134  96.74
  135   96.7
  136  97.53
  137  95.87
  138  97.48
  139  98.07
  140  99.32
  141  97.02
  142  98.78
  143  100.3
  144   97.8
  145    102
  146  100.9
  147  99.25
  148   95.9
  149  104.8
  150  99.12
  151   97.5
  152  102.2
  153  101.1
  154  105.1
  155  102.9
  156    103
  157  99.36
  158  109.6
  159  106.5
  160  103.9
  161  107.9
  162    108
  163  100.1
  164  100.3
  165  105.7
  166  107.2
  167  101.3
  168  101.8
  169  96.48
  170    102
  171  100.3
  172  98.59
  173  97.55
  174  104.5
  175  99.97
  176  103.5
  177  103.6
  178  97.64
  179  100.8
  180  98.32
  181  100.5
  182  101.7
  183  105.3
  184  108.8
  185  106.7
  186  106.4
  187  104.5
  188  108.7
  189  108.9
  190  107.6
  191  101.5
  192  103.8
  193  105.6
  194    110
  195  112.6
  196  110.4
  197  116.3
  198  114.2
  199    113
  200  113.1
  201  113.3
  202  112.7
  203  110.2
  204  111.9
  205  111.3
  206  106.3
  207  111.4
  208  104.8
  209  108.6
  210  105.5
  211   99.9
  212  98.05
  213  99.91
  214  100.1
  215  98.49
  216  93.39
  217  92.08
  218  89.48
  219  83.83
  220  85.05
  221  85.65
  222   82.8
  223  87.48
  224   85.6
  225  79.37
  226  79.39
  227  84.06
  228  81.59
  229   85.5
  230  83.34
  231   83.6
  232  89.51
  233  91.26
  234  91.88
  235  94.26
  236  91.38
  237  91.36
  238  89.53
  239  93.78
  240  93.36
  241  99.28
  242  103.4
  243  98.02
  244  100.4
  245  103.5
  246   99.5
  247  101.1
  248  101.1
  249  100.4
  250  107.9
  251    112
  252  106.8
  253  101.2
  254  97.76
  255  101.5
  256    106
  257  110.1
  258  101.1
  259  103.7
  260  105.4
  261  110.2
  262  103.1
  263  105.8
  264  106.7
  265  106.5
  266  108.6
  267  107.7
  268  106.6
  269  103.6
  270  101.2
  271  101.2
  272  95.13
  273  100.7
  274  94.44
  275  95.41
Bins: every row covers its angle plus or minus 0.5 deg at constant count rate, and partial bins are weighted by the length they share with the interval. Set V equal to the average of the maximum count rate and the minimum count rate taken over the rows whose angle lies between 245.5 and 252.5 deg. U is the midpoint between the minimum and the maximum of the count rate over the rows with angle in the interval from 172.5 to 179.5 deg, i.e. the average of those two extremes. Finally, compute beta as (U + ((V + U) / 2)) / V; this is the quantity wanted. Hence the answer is 1.93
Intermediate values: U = 101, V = 106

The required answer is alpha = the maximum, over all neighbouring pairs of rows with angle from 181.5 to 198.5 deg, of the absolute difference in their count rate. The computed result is 6.1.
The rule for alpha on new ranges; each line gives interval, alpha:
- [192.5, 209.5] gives 6.6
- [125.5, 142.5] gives 4.1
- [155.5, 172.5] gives 10.2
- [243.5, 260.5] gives 9.0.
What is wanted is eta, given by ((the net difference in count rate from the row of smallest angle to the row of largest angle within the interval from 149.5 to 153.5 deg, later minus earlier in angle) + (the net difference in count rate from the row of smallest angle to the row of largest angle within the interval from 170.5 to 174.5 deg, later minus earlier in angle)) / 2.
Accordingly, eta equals 3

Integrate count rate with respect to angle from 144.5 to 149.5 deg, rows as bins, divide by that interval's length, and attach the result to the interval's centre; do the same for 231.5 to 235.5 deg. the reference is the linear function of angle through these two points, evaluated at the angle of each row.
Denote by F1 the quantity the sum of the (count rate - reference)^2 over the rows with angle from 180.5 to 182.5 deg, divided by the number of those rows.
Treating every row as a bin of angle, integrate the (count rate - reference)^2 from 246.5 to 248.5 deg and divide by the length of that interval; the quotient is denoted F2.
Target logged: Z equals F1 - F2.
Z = -100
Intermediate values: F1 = 17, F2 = 117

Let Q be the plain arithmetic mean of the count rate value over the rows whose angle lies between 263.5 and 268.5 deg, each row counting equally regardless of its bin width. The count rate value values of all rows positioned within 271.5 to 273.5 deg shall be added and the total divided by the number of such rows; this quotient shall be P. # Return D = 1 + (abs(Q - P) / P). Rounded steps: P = 98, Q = 107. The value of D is 1.10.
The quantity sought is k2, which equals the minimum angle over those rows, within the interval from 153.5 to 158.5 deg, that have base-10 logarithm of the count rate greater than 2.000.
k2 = 154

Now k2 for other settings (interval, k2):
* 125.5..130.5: 127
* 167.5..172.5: 168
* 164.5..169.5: 165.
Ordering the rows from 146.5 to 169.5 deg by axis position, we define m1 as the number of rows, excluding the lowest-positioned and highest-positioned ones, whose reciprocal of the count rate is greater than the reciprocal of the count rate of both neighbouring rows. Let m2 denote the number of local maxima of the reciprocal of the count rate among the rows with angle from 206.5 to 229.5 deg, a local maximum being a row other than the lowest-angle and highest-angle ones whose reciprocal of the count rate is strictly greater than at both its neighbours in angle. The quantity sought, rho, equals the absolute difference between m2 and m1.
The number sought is 2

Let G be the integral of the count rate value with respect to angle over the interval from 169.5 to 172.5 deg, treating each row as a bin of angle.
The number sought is 301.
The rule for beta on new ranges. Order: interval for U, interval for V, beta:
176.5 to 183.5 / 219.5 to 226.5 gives 2.32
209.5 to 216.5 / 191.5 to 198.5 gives 1.86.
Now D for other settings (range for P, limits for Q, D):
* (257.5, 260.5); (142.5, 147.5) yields 1.03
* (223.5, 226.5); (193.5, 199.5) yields 1.38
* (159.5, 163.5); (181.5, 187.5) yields 1.01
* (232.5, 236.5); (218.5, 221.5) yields 1.08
